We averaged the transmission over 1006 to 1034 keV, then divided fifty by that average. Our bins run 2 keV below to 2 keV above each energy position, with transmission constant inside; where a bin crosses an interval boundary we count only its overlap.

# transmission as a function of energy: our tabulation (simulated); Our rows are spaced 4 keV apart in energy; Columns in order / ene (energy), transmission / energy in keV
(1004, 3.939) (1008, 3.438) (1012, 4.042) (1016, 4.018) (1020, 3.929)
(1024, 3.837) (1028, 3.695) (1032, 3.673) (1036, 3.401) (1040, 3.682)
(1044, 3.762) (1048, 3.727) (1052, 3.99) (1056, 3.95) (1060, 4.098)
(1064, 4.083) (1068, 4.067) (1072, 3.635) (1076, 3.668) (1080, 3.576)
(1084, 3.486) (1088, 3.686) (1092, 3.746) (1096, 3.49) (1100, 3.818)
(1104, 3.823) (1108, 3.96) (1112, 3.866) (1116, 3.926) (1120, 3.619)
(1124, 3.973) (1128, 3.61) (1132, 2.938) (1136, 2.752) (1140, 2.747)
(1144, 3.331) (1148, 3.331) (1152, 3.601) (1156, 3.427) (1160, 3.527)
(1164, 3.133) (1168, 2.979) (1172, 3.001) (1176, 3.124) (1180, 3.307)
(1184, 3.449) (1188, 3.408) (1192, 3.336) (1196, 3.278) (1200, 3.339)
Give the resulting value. 13.14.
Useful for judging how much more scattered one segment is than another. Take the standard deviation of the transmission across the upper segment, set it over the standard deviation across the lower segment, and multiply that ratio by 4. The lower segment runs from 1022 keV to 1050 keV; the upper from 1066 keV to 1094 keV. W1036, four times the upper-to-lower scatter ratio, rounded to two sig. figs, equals 5.4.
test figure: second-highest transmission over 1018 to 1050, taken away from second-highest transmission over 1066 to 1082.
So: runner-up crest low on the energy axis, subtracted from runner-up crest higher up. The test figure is -0.17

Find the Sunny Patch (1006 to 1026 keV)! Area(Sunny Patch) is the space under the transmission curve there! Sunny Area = 77.1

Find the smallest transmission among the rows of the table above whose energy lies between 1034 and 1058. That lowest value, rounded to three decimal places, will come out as 3.401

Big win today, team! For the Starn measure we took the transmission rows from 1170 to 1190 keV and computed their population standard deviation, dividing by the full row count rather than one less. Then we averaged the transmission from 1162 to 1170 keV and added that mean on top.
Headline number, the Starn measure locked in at 3.23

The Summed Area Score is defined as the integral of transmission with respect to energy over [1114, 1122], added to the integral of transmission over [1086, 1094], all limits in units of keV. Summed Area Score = 60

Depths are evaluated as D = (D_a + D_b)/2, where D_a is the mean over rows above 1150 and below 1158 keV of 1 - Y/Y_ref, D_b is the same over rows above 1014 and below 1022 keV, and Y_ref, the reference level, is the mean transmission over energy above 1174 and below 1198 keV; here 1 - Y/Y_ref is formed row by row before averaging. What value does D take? -0.13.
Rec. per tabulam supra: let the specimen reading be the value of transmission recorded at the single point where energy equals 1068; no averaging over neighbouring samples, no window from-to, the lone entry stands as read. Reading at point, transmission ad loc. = 4.067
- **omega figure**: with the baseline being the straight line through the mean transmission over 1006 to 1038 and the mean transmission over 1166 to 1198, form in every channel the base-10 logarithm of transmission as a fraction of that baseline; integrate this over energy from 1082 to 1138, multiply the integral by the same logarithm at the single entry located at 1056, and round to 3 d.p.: 0.032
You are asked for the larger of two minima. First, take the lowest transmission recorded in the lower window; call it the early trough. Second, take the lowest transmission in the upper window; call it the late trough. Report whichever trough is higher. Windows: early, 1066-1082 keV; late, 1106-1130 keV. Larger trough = 3.61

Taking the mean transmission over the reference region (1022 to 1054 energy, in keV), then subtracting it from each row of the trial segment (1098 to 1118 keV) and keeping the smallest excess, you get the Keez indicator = 0.1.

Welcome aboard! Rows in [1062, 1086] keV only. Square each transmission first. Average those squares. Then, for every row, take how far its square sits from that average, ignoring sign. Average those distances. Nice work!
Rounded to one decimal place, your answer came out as 1.6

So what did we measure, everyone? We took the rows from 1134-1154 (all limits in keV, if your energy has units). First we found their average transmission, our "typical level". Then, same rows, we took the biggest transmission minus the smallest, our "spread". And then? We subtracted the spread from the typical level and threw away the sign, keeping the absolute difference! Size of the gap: 2.3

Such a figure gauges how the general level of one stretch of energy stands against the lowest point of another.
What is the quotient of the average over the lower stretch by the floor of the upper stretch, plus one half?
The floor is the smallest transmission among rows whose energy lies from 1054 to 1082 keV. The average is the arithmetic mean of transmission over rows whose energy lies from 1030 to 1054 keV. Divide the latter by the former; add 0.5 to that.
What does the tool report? 1.54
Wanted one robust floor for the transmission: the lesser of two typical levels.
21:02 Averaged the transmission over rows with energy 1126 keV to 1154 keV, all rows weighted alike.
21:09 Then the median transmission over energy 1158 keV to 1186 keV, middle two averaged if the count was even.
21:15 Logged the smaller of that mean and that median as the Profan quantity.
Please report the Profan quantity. 3.13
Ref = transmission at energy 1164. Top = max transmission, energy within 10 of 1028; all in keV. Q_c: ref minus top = -0.8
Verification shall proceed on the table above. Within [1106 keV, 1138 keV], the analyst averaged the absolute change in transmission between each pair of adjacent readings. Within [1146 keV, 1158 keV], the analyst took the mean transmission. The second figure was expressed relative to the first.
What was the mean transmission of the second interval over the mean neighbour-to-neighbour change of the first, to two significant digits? 12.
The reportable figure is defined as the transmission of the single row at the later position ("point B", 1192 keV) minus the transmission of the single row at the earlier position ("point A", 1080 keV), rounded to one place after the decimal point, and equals -0.2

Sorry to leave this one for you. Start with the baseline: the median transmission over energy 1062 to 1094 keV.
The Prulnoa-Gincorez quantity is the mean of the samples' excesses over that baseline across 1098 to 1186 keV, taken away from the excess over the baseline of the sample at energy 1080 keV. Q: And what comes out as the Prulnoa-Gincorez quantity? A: 0.16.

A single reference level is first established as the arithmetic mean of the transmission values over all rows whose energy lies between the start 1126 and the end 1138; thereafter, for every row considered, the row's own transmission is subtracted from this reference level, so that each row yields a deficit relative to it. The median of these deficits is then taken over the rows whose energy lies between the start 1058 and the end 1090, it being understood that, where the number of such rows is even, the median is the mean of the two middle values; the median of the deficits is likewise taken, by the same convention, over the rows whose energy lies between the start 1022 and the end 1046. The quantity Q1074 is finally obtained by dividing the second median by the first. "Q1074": 1.0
